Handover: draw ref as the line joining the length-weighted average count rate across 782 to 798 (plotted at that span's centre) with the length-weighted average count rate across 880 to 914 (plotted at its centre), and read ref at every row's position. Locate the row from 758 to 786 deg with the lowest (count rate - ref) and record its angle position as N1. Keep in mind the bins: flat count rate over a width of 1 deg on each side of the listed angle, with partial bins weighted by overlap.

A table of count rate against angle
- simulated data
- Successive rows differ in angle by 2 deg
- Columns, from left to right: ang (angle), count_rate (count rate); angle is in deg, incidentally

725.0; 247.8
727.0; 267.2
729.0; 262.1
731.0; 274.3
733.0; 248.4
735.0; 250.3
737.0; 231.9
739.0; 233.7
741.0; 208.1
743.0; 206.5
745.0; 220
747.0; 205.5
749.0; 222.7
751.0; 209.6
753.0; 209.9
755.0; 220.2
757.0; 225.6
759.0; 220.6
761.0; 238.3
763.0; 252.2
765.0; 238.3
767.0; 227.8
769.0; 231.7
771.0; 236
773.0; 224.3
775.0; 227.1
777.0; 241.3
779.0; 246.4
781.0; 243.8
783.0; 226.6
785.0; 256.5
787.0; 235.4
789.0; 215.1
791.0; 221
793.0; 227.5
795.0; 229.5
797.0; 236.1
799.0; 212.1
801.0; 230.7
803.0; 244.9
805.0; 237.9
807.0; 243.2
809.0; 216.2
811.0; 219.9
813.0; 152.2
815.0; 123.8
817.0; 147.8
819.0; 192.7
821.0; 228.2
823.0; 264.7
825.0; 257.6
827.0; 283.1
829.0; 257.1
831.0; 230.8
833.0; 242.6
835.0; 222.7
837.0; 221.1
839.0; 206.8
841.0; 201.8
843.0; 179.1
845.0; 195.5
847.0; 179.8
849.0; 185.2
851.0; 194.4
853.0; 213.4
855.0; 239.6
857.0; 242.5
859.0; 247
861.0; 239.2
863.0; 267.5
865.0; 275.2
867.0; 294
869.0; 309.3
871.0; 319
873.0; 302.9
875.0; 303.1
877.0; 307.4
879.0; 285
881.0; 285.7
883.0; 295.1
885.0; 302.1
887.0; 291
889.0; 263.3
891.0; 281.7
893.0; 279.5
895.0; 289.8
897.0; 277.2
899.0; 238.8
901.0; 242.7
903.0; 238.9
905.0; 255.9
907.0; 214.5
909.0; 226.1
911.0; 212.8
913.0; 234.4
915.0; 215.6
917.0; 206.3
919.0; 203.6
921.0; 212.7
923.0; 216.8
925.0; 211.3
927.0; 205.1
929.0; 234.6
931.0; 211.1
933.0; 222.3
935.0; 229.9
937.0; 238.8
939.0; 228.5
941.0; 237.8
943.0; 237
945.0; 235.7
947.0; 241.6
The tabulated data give 783.0 deg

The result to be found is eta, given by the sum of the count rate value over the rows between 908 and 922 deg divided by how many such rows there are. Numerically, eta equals 216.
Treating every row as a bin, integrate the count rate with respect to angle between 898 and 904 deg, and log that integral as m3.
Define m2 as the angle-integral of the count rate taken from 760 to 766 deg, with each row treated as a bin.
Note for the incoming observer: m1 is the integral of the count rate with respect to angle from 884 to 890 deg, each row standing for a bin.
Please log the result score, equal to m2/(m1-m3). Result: 5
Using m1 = 1713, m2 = 1458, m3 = 1441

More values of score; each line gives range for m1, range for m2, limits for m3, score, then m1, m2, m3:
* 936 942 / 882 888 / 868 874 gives -4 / 1410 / 1776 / 1862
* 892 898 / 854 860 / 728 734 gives 12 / 1693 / 1458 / 1570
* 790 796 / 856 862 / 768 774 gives -52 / 1356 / 1457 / 1384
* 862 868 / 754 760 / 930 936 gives 4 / 1673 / 1333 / 1327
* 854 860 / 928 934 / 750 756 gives 7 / 1458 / 1336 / 1279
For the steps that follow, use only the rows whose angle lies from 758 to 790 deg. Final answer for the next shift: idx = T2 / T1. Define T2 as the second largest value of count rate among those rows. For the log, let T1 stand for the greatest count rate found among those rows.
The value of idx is 0.983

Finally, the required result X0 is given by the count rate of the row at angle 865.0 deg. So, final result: 275.2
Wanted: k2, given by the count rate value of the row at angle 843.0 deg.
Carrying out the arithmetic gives 179.1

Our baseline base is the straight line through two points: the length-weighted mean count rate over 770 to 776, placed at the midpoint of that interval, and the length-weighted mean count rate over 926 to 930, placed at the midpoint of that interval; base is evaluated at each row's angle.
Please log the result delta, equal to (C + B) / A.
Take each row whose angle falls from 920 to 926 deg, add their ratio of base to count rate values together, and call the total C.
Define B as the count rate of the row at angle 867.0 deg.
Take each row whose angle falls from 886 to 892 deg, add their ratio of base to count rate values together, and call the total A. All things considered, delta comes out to 124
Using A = 2.40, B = 294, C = 3.1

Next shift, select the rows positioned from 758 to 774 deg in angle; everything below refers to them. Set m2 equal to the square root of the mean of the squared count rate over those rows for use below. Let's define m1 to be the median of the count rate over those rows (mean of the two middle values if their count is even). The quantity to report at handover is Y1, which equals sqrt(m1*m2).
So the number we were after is 234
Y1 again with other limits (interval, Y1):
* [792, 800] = 227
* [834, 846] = 205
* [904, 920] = 218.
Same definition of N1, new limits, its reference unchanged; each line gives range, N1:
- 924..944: 927.0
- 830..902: 847.0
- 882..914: 911.0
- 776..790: 789.0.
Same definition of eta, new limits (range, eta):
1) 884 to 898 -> 284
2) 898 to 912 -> 233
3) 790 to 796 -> 226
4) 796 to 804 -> 231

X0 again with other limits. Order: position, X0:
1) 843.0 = 179.1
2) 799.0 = 212.1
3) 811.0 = 219.9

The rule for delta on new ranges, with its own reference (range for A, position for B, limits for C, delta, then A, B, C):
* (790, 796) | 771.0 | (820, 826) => 79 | 3.03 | 236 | 2.7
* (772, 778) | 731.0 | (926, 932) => 93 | 2.98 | 274.3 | 3.0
